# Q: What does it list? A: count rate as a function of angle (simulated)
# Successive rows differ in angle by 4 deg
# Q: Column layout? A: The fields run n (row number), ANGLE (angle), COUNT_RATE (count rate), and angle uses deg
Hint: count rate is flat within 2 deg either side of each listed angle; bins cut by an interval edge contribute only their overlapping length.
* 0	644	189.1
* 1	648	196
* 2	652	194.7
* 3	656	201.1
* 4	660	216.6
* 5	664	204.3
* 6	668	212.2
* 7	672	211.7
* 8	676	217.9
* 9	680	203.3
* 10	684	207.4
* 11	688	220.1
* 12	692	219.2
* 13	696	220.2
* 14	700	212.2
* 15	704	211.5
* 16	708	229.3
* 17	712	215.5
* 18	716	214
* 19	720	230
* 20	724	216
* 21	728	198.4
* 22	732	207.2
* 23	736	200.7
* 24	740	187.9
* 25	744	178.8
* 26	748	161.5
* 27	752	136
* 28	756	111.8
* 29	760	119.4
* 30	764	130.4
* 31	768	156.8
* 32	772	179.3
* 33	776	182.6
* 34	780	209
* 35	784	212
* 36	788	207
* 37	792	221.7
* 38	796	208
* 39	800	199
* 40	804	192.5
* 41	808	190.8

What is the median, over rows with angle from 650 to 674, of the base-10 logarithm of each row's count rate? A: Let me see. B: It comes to 2.32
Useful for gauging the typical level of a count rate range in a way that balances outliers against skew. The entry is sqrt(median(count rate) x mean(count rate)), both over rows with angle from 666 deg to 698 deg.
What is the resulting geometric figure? 215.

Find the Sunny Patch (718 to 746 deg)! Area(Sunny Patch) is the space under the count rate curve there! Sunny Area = 5676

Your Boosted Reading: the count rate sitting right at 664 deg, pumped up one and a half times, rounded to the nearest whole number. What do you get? 306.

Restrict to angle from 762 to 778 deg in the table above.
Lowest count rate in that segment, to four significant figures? 130.4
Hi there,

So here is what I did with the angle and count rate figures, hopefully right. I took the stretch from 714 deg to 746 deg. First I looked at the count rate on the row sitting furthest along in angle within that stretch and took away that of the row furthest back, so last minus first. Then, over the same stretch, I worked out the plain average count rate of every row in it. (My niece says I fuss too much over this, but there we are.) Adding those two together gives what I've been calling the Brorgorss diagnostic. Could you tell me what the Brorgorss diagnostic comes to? 169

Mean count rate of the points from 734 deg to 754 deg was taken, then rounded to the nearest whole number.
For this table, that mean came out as 173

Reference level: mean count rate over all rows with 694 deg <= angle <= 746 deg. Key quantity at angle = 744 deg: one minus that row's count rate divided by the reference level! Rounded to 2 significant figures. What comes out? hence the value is 0.15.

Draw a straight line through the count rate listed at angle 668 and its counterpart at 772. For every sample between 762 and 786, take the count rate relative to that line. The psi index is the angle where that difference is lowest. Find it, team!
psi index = 764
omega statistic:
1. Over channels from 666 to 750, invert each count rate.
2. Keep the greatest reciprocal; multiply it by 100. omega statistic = 0.62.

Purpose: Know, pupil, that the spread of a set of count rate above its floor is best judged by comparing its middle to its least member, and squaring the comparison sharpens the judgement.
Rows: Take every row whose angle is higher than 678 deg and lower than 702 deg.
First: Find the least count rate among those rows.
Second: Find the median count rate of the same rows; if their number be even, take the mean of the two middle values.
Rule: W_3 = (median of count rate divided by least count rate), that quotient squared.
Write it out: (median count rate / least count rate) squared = 1.13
